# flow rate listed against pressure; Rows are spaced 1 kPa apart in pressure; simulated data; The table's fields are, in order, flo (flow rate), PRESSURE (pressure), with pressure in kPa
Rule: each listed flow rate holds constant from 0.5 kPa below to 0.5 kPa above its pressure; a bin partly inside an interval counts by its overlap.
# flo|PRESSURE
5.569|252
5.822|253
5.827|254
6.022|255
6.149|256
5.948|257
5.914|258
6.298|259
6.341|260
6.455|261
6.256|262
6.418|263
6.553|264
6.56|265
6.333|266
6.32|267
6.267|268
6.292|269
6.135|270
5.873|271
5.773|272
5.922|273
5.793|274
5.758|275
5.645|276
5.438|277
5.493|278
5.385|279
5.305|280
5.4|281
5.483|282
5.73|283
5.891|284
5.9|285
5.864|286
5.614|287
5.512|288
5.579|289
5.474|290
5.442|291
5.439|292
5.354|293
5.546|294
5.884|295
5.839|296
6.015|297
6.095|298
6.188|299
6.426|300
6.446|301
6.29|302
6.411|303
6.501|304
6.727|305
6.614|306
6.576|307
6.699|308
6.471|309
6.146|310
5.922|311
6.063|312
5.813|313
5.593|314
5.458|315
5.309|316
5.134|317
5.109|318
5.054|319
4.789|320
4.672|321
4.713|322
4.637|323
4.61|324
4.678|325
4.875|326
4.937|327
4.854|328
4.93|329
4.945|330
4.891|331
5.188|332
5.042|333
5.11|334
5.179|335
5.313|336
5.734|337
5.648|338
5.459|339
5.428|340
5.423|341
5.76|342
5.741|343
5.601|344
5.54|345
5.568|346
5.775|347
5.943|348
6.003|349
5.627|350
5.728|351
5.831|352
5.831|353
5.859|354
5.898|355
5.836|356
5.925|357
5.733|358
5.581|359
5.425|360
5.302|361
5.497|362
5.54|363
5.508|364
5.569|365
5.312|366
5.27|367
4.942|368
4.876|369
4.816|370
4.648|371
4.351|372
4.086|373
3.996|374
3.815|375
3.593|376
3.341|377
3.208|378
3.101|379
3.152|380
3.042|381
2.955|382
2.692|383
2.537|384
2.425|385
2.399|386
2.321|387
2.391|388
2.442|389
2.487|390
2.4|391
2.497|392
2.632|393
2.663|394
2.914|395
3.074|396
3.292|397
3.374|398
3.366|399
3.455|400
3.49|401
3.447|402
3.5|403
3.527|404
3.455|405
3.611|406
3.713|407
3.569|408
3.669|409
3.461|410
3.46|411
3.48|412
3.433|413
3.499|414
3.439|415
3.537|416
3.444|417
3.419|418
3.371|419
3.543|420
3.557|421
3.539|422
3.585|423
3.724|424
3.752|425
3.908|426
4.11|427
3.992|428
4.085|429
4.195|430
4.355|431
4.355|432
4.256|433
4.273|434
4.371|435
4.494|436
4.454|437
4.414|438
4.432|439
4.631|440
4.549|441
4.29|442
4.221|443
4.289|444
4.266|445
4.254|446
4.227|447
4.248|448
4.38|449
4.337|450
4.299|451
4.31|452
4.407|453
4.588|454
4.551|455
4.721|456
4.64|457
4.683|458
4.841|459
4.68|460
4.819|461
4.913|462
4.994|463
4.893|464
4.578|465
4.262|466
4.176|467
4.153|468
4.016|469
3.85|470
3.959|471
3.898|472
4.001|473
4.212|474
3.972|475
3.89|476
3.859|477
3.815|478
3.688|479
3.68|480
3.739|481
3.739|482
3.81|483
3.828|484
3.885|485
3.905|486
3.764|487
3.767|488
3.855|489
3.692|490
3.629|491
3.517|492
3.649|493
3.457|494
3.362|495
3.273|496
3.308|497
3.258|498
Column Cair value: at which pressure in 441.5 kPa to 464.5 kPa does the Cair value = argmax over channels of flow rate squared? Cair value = 463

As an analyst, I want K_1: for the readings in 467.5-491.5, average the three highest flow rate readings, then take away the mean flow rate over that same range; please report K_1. 0.27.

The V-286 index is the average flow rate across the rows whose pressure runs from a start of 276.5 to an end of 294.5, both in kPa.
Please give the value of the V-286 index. 5.5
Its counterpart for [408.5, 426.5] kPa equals 3.5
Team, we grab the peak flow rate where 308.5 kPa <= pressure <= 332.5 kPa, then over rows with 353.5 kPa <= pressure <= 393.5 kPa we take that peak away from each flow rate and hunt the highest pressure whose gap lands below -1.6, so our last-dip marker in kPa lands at 393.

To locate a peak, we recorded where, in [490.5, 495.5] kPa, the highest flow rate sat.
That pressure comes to 493 kPa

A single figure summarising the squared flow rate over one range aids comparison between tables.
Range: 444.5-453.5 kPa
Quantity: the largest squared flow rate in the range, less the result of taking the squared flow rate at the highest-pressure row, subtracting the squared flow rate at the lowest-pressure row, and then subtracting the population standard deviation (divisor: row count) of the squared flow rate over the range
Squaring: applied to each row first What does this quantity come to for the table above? 19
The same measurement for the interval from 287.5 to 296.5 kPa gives 33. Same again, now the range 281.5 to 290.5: 37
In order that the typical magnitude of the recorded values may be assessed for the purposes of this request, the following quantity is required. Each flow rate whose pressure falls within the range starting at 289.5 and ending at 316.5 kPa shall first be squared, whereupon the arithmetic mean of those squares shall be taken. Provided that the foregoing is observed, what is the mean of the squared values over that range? 37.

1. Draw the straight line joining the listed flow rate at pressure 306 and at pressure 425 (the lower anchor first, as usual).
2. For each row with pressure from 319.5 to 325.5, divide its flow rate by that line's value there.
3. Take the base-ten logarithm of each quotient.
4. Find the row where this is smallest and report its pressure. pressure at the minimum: 324 kPa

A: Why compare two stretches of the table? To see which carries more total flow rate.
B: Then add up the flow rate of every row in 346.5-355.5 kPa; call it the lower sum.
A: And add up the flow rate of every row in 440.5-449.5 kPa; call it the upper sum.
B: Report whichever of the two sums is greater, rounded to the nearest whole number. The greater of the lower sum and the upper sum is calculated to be 52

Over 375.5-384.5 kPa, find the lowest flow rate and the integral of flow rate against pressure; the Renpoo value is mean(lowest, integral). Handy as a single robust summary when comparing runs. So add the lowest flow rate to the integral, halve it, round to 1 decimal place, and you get 15.1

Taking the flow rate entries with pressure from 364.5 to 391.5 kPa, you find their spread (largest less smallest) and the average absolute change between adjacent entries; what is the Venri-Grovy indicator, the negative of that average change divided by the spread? -0.043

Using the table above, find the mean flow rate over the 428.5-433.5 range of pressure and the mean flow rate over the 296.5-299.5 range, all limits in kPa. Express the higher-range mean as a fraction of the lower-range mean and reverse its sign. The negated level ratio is -0.70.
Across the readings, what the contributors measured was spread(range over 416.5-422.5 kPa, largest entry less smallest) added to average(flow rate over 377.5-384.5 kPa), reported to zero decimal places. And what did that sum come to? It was 3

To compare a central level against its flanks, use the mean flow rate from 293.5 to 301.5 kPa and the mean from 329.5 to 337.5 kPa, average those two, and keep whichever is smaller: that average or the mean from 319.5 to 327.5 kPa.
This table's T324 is 4.7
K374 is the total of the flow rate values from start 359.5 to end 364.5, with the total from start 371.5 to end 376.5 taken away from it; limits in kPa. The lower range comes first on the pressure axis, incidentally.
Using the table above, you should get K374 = 7.4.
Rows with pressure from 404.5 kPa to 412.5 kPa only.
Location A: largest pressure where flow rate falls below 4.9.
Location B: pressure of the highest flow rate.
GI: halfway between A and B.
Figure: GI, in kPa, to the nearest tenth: 409.5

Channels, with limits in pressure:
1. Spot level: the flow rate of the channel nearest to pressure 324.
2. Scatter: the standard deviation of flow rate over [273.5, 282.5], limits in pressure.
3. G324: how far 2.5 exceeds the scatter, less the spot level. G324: -2.3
